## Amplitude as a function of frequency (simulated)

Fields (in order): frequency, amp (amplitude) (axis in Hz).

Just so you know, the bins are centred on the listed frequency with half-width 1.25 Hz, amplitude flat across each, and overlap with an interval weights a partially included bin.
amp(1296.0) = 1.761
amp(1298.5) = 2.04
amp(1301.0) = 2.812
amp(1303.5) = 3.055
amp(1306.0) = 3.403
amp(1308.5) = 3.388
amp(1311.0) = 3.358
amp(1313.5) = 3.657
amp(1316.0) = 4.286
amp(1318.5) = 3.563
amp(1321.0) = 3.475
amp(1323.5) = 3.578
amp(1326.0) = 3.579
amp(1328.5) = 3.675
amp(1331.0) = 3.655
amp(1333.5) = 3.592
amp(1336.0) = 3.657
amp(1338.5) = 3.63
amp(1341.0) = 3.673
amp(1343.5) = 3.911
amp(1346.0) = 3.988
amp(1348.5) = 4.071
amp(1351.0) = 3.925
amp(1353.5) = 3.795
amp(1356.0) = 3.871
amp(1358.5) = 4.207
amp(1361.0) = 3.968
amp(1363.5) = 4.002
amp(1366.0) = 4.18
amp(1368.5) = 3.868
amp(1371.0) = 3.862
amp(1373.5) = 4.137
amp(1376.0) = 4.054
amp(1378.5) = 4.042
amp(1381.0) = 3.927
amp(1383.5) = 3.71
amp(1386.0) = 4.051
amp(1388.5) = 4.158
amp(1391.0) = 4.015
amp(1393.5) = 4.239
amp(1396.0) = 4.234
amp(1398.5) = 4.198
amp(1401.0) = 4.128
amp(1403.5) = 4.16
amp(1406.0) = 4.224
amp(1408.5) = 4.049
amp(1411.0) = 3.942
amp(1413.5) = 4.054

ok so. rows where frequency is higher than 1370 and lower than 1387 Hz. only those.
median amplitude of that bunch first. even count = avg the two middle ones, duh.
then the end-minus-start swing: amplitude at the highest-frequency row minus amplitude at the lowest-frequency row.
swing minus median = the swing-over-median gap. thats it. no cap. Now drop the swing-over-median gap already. -3.9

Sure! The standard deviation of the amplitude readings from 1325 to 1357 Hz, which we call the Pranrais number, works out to 0.16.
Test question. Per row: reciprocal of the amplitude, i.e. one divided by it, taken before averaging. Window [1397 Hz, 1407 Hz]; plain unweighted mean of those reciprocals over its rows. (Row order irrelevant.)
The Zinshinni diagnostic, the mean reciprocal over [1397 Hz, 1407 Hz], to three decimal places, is 0.239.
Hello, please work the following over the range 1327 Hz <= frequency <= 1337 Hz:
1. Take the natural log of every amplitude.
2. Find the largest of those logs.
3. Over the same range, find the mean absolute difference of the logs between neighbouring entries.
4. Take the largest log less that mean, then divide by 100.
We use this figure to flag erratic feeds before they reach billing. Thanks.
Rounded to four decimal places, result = 0.0129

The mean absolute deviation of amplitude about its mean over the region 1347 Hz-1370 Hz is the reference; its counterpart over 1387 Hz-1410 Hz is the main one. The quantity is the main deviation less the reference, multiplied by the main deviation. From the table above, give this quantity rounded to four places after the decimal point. -0.0032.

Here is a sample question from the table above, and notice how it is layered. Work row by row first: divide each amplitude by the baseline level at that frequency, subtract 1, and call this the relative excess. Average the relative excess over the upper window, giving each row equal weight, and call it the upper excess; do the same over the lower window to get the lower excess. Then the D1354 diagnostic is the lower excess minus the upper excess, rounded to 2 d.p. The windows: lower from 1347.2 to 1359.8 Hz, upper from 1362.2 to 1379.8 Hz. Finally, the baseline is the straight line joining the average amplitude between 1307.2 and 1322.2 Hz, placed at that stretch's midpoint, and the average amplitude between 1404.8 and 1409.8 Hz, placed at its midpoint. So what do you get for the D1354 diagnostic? 0.01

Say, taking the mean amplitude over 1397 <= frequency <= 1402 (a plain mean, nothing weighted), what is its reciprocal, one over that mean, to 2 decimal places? 0.24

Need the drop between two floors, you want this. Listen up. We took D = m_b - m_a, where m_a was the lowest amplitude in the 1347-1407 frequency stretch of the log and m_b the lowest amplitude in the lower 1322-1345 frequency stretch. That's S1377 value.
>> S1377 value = -0.13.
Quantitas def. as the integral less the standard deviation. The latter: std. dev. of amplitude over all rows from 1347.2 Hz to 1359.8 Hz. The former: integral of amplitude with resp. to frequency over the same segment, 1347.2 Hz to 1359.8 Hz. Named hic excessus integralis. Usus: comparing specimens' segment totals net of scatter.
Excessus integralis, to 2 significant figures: 50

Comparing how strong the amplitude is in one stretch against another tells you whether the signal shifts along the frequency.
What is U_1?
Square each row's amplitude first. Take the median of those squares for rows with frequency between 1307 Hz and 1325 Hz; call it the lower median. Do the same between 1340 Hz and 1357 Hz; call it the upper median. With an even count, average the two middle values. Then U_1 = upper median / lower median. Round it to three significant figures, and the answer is 1.20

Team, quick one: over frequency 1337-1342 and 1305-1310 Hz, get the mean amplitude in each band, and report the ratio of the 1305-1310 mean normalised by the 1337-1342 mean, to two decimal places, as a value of 0.93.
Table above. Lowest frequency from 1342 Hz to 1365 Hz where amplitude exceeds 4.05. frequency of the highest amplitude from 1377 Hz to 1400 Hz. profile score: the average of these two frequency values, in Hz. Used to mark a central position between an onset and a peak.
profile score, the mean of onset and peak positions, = 1371.0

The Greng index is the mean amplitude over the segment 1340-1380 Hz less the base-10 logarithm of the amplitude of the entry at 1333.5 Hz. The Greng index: 3.42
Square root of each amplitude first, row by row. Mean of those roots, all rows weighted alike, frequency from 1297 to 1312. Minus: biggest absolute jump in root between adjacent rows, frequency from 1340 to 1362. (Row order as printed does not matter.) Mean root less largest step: 1.64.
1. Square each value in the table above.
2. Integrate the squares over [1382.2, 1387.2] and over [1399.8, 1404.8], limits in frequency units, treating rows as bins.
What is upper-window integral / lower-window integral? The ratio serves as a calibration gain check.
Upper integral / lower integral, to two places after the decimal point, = 1.14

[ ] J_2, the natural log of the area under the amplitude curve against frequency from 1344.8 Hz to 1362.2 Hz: 4.24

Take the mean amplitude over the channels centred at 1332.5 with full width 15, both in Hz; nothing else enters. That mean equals 3.6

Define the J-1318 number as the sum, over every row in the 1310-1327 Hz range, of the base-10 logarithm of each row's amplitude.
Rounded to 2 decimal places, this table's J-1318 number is 3.92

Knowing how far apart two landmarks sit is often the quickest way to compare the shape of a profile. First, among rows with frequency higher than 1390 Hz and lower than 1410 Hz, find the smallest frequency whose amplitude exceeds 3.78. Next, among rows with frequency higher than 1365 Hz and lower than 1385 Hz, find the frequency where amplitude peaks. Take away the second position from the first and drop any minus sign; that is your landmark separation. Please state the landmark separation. 25.0 Hz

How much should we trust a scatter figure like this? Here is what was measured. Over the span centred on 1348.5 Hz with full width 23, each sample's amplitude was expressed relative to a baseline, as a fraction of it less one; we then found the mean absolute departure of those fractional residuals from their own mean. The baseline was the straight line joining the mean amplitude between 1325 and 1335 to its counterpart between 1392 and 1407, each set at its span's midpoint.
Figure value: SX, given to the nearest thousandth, 0.034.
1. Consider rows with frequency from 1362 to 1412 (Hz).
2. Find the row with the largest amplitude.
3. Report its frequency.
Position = 1393.5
